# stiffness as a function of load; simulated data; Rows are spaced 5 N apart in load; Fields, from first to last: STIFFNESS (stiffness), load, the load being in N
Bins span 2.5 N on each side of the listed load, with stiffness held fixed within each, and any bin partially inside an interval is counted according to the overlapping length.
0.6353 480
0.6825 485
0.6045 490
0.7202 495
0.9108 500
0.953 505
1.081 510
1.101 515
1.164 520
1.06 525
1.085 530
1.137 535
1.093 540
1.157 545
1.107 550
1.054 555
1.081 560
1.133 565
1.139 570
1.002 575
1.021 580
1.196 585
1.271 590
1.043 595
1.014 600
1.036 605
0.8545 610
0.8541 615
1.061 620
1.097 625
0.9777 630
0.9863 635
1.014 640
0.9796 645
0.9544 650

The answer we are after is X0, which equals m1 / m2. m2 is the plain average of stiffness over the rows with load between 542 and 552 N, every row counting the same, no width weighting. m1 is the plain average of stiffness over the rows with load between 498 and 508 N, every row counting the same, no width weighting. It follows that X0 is 0.82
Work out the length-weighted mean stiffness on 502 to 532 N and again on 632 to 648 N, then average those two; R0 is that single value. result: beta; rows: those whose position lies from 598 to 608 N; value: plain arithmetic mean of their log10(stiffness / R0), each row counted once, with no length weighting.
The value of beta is -0.003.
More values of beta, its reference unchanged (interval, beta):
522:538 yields 0.025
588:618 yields -0.012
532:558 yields 0.032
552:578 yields 0.020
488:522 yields -0.054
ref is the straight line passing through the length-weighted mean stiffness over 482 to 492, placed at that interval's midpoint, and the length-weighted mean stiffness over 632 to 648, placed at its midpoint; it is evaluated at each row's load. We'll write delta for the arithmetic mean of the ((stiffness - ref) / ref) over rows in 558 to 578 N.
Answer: 0.32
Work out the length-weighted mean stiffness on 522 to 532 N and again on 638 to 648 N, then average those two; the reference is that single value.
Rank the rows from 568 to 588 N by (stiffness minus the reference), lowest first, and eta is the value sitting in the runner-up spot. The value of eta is -0.01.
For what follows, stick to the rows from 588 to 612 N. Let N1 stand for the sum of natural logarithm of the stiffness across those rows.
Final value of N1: 0.17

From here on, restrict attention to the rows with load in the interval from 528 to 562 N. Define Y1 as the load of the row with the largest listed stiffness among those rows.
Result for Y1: 545 N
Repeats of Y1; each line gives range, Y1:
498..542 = 520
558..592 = 590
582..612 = 590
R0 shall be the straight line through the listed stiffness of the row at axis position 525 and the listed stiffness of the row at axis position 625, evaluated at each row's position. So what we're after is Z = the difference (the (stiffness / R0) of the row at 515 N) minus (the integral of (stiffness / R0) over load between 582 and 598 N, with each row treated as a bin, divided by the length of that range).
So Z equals -0.03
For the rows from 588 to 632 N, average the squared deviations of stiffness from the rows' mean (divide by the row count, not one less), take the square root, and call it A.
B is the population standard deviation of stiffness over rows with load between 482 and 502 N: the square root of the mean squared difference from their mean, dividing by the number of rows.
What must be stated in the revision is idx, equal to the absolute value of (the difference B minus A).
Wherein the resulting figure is 0.007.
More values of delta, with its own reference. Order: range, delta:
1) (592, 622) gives 0.07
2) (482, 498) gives 0.03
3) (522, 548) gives 0.47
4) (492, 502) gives 0.22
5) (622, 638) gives 0.05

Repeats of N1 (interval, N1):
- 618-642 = 0.13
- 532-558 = 0.52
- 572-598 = 0.48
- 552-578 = 0.39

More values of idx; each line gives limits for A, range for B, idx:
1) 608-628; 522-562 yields 0.080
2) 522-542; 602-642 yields 0.056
